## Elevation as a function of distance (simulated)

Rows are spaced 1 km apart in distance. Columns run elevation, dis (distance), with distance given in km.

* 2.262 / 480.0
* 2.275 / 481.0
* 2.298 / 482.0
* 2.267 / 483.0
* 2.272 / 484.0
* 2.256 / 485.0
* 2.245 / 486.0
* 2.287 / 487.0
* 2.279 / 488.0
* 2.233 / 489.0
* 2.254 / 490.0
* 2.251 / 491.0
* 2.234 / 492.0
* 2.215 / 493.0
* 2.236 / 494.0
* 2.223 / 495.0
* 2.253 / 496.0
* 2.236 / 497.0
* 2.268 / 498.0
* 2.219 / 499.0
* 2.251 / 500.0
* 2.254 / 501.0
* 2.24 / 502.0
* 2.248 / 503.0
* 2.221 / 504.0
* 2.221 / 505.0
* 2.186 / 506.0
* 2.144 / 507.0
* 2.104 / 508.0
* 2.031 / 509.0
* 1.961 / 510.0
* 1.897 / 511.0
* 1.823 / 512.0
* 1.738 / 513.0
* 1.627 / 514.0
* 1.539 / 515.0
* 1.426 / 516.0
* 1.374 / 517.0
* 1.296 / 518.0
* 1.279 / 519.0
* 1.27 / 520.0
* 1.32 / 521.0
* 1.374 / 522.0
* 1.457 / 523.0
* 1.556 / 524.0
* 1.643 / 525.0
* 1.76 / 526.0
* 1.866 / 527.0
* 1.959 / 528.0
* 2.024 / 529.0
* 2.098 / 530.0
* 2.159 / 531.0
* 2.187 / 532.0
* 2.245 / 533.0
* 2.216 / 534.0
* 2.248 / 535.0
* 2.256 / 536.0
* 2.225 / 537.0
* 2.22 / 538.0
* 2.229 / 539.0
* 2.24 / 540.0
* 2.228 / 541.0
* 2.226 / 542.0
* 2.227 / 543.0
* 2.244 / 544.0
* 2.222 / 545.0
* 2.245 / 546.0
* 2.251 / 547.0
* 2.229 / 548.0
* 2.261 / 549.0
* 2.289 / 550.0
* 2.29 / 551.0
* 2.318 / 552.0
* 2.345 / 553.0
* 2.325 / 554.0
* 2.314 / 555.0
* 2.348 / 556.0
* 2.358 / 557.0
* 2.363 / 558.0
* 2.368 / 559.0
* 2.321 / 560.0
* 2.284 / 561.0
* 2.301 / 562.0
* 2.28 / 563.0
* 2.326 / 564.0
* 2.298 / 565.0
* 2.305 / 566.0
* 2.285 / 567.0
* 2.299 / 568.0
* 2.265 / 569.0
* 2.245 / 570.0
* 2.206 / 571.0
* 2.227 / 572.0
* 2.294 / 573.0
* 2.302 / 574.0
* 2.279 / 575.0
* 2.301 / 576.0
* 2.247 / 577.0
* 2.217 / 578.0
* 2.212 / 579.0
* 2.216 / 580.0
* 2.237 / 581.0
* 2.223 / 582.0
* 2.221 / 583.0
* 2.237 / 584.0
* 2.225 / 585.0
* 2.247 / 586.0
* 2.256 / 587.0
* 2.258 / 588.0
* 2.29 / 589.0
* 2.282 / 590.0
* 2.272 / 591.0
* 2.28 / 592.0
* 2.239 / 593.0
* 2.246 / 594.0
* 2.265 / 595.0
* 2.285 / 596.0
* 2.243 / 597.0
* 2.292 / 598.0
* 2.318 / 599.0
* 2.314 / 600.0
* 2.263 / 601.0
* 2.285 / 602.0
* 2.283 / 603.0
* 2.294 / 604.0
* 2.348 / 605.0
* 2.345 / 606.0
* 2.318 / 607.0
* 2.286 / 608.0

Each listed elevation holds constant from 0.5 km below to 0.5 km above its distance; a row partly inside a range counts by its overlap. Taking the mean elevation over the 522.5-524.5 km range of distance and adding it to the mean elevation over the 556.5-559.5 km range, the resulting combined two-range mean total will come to 3.87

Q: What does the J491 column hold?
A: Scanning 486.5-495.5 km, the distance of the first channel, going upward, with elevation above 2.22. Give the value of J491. 487.0 km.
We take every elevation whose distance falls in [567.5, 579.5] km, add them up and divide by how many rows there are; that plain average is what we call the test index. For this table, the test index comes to 2.26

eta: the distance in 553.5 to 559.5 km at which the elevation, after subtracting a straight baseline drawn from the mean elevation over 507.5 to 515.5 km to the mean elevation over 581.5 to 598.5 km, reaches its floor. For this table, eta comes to 555.0 km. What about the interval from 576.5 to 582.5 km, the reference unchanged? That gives 582.0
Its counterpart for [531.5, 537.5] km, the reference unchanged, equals 532.0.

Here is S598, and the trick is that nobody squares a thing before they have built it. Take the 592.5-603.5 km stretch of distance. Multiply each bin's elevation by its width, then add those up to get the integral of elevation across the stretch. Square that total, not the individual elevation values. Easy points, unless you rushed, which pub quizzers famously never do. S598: 627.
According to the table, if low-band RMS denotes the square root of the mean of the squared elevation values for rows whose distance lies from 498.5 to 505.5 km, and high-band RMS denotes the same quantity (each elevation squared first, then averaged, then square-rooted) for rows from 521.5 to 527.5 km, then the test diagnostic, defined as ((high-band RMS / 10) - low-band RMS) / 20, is -0.104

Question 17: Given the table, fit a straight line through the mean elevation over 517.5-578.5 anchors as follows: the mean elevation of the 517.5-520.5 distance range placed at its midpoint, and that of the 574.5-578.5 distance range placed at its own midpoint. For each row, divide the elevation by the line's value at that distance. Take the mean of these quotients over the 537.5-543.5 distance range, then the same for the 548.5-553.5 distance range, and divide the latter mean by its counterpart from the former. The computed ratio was 0.93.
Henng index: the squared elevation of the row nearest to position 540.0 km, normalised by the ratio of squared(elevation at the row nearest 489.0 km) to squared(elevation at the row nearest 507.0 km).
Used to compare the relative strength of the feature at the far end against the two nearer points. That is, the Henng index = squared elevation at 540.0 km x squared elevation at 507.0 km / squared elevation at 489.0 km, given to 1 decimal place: 4.6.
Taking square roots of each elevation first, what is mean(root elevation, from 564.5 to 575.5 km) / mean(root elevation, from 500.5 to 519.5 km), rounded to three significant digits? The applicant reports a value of 1.11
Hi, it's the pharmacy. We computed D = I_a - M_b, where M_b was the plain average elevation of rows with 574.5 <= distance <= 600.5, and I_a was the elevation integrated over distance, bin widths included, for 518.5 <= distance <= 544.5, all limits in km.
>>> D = 48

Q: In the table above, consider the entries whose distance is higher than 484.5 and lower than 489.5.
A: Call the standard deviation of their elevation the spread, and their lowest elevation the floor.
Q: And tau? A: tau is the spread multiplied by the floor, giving 0.05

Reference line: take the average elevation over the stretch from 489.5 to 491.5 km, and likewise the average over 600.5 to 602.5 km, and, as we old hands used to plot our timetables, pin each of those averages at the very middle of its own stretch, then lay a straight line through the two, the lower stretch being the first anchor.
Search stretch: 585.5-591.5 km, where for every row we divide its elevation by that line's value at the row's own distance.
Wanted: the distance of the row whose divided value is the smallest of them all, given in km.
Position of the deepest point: 586.0 km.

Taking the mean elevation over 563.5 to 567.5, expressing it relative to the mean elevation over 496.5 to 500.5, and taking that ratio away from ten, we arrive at 8.97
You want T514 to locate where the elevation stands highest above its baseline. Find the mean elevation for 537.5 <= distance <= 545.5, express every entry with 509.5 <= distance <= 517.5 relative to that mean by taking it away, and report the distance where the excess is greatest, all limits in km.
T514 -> 510.0 km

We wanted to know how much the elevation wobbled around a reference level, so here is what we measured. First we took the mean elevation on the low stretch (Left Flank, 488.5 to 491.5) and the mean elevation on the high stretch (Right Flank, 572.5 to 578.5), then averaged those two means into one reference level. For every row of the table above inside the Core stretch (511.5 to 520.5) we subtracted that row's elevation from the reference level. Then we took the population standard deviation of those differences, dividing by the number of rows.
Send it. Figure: 0.195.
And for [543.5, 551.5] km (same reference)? 0.023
